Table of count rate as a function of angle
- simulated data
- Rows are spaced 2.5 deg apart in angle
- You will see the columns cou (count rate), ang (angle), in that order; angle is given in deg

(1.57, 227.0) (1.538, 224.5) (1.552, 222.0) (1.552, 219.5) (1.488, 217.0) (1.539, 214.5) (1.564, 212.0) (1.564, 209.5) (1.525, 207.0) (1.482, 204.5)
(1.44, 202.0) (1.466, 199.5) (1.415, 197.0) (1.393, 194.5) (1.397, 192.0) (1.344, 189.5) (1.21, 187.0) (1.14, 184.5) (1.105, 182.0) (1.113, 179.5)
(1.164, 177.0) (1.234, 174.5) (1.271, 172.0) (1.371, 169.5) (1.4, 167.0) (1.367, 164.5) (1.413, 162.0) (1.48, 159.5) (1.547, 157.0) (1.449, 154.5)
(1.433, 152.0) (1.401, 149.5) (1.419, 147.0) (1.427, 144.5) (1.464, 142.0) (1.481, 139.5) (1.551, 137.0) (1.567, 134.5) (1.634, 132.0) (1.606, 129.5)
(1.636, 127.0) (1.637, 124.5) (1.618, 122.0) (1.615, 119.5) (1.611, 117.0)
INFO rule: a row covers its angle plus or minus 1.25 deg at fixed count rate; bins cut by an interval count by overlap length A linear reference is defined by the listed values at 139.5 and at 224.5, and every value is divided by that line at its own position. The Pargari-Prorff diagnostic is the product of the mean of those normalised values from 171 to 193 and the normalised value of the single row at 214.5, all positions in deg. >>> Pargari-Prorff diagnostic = 0.81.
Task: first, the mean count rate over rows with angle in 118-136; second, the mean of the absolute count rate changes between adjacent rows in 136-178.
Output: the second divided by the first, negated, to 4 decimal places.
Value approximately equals -0.0288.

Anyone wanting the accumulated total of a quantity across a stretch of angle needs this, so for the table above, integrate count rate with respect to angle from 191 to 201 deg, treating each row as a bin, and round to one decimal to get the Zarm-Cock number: 14.2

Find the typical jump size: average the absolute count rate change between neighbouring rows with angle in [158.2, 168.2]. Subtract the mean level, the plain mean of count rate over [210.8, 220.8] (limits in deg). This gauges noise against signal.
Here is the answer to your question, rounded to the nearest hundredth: -1.49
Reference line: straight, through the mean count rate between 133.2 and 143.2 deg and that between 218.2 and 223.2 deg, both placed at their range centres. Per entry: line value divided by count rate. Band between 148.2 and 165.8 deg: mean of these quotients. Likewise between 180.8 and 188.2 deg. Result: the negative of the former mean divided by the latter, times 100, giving -79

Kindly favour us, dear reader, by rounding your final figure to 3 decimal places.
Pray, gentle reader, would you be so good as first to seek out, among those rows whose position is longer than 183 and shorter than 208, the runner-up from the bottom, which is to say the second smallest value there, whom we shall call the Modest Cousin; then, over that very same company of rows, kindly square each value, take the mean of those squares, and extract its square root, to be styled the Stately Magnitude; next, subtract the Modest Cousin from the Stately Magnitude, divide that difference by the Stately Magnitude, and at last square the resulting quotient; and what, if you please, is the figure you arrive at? 0.016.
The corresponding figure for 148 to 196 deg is 0.027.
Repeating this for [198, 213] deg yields 0.001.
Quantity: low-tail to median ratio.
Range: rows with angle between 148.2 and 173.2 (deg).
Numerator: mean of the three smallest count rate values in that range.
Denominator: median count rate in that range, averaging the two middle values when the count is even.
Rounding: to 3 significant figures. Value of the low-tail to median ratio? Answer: 0.950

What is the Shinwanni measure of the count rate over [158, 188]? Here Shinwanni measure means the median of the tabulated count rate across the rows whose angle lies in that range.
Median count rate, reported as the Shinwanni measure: 1.25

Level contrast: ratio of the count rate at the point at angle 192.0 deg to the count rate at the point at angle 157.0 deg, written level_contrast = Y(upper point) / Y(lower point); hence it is 0.90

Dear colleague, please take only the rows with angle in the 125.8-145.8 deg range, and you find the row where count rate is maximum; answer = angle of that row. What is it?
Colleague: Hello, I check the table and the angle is 127.0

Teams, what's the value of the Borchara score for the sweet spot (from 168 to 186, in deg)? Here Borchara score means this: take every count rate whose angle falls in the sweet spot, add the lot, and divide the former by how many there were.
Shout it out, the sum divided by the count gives 1.20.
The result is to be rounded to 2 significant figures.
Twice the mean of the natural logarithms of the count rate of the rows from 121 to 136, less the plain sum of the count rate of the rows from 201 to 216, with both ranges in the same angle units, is -8.2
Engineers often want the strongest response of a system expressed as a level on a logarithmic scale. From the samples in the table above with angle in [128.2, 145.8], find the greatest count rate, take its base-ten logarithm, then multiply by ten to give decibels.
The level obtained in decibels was 2.1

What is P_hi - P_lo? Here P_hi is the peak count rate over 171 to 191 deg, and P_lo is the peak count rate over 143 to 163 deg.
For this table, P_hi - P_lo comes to -0.20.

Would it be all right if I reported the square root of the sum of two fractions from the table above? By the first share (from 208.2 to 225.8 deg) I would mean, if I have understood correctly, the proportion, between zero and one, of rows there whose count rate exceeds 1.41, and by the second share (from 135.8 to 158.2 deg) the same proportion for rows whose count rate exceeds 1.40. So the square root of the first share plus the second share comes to 1.41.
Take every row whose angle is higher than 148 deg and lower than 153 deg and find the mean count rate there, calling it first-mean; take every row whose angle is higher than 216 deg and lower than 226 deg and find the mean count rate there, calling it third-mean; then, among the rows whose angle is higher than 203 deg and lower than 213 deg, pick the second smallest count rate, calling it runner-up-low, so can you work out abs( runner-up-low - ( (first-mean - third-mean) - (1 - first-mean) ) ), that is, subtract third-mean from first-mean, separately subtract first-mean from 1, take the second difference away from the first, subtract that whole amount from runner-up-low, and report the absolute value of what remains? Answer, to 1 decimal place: 1.2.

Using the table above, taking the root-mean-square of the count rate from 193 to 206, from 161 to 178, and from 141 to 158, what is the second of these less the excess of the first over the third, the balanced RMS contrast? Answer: 1.33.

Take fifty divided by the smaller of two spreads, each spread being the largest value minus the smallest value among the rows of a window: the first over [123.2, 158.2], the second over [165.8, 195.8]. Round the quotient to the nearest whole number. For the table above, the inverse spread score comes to 212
